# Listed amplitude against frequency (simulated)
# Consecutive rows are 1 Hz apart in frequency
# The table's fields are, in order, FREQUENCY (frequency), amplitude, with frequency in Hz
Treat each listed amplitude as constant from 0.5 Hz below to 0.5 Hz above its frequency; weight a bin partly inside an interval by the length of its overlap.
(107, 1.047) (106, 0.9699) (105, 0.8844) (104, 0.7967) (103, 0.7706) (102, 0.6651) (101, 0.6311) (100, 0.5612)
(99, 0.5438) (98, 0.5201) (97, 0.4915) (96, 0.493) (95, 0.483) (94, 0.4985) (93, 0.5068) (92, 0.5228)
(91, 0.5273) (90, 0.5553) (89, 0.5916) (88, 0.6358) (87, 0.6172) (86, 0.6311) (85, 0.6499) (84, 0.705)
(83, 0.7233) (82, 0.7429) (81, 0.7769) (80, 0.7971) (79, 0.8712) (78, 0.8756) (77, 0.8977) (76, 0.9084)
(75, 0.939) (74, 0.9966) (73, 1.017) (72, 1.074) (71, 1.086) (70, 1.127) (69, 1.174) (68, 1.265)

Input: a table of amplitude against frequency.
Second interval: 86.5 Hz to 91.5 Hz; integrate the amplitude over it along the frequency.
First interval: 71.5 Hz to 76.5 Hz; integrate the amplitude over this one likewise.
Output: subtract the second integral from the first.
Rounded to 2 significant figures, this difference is 2.0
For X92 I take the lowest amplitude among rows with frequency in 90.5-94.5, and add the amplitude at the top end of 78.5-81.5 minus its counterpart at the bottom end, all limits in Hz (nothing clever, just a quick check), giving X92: 0.40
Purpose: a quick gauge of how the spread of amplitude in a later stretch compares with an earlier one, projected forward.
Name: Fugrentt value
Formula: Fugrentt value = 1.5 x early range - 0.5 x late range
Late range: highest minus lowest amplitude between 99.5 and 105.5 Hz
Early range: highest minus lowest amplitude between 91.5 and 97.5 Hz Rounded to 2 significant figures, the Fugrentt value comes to -0.10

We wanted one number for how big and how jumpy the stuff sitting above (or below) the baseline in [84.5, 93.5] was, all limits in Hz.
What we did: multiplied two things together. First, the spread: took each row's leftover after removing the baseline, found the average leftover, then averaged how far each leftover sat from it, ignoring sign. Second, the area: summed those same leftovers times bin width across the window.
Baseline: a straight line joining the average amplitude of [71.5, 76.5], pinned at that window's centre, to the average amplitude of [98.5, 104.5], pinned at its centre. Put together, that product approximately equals -0.044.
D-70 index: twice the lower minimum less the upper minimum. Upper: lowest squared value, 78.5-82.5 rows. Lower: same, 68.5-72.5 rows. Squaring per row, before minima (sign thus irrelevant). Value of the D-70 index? 1.8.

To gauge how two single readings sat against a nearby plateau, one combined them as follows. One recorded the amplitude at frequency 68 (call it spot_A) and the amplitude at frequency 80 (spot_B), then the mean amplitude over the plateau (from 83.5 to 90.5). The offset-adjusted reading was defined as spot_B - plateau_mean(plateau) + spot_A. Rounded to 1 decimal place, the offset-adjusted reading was 1.4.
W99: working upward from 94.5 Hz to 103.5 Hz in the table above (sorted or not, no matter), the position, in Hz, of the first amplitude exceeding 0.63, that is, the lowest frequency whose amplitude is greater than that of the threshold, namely 101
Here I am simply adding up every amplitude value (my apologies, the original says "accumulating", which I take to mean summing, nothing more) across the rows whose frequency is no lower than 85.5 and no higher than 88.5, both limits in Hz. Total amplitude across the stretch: 1.9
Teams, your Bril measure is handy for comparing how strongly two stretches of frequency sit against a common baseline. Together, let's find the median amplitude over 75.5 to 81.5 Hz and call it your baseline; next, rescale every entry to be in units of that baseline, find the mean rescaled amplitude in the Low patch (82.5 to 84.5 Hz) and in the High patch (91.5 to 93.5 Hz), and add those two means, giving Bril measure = 1.41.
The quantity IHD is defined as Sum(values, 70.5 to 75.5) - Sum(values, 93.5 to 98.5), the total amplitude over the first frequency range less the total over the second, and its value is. 2.6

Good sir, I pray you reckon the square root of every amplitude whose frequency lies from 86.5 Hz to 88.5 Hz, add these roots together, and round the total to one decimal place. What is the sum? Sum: 1.6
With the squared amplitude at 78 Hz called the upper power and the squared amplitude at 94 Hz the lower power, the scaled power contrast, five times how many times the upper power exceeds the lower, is 15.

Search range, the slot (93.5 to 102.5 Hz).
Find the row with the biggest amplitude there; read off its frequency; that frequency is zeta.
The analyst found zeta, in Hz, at 102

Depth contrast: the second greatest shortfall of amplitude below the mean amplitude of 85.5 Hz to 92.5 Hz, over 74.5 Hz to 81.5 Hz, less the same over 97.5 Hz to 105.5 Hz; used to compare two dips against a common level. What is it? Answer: -0.25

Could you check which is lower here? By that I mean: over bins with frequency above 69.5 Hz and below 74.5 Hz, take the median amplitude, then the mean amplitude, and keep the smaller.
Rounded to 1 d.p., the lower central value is 1.1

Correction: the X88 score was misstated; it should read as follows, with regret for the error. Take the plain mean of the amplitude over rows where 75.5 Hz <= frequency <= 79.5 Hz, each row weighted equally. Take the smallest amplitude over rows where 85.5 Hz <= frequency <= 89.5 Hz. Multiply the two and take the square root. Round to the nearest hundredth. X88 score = 0.72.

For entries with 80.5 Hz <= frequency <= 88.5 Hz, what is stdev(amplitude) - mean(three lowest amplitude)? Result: -0.57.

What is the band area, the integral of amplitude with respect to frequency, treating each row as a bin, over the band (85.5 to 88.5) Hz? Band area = 1.9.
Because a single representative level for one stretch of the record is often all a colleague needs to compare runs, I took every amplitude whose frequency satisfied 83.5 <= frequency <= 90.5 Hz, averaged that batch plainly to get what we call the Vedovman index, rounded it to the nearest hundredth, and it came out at 0.63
